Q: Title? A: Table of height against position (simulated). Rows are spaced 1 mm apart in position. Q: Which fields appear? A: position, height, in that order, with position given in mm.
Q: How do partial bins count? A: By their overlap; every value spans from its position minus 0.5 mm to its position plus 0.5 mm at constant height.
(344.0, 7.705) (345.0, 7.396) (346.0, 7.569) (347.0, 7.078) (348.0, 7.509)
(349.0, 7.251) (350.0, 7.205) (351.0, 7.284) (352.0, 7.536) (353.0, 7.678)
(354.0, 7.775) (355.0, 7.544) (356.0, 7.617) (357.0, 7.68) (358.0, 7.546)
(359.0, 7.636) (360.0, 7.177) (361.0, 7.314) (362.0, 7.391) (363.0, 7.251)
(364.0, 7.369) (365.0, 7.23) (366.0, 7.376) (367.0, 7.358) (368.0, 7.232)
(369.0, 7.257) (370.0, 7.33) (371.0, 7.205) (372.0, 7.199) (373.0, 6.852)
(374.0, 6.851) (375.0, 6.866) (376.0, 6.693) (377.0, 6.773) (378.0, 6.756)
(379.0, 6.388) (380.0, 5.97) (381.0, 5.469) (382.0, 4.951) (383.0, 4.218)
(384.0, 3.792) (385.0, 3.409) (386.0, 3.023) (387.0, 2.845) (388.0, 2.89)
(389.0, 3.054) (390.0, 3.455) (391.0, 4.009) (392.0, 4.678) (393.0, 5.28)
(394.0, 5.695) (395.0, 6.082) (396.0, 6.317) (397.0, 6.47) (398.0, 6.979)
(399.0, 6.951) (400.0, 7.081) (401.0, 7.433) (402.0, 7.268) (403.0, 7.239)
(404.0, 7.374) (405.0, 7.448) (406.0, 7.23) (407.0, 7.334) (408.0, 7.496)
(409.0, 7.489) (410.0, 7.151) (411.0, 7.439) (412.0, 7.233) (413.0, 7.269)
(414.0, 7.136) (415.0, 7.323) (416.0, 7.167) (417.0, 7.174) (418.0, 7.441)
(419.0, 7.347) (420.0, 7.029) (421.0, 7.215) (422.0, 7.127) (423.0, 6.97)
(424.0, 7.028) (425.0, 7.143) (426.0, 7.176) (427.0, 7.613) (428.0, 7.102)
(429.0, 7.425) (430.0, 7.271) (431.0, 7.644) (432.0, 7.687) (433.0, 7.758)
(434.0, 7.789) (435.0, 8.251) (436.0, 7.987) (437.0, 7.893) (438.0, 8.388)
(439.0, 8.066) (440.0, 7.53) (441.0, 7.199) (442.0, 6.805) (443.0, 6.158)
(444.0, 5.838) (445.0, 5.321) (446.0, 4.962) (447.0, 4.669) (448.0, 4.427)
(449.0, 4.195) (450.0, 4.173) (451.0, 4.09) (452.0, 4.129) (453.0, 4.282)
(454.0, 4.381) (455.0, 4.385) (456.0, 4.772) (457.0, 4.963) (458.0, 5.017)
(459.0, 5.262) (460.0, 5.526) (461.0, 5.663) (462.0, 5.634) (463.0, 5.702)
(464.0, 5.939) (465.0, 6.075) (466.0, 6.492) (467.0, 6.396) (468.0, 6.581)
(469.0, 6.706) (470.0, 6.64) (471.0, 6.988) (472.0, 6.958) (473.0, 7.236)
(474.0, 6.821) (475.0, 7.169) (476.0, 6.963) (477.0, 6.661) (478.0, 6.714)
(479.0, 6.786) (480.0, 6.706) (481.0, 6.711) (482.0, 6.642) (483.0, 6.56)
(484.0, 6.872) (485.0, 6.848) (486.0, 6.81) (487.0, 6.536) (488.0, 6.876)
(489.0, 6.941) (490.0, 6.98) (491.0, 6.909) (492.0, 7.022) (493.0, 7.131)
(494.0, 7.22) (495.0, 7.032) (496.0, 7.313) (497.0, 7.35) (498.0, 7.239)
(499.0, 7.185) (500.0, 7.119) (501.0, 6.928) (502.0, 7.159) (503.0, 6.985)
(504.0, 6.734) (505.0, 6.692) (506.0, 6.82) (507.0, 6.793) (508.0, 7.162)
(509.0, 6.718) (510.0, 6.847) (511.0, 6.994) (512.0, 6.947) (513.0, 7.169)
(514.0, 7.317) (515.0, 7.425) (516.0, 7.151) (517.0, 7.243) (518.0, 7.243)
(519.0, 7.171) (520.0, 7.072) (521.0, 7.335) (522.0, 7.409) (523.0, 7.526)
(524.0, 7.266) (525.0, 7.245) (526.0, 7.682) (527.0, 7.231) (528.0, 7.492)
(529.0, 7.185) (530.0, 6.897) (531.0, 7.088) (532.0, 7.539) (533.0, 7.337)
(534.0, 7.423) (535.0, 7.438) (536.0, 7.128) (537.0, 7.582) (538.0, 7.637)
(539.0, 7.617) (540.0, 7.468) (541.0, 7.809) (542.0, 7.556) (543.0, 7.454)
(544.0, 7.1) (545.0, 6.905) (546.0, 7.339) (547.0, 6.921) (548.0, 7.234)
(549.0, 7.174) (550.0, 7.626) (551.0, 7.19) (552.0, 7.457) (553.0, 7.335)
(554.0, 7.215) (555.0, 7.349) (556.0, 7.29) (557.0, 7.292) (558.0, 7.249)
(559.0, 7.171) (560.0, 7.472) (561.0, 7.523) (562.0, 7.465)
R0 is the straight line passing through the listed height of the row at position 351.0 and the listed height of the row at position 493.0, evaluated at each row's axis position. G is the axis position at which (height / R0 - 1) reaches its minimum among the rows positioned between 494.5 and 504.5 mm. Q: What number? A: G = 504.0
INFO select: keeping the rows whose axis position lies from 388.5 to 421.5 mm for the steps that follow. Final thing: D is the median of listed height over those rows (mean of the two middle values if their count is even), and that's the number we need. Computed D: 7.2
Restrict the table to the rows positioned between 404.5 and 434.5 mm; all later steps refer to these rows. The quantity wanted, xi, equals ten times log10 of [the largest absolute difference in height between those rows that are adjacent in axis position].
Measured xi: -2.9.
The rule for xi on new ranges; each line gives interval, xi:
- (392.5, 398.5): -2.9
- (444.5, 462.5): -4.1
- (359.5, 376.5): -4.6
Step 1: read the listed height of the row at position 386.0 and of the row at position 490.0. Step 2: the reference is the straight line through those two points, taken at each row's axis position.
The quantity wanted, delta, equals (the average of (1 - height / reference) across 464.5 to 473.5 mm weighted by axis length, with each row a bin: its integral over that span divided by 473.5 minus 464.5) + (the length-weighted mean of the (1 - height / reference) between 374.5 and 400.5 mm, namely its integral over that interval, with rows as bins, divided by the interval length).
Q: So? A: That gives -0.80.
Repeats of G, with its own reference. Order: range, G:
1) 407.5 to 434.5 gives 423.0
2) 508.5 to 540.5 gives 509.0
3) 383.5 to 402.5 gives 387.0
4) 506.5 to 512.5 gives 509.0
